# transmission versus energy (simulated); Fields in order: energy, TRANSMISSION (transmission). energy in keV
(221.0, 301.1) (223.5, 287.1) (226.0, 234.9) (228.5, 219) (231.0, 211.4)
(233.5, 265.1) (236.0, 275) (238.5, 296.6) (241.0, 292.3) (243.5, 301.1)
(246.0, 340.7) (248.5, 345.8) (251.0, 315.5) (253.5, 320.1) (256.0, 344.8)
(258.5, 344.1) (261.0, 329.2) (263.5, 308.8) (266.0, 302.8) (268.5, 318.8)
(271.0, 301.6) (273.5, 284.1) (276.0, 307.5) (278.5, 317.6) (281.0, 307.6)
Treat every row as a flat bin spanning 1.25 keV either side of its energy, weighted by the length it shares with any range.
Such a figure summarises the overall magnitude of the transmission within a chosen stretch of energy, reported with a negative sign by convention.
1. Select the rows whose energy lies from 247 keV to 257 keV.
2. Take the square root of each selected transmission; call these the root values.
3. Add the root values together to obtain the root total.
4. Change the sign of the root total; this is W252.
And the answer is -72.8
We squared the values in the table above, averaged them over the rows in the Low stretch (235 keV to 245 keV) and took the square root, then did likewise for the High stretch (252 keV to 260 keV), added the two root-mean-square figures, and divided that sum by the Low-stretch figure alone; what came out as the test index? 2.2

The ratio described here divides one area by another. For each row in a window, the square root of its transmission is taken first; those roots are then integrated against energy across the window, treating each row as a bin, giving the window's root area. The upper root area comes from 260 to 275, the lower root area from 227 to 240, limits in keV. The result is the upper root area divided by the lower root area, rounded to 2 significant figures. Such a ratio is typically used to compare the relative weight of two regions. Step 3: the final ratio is 1.3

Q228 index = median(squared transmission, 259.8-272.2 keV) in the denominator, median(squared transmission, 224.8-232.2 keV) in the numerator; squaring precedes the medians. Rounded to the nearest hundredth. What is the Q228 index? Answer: 0.50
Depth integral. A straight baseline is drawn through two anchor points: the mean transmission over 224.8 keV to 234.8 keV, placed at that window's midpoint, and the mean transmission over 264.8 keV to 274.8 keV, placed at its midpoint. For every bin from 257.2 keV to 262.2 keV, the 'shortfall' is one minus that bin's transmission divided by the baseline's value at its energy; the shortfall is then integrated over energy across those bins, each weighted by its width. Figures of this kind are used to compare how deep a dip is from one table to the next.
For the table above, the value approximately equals -0.92 keV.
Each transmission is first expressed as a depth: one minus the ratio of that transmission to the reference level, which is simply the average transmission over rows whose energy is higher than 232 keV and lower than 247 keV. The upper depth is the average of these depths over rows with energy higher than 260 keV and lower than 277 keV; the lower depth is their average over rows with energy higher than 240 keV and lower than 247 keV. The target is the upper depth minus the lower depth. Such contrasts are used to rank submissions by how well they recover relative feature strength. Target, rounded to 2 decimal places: 0.01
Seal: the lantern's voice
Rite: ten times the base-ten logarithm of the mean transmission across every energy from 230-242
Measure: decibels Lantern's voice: 24.3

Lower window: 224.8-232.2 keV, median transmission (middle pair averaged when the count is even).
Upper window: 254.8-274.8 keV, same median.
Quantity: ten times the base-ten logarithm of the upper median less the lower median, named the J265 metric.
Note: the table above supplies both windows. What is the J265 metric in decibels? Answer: 19.8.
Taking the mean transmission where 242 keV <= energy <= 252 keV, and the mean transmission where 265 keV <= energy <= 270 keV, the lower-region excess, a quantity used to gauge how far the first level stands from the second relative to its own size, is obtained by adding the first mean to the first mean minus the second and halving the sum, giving 170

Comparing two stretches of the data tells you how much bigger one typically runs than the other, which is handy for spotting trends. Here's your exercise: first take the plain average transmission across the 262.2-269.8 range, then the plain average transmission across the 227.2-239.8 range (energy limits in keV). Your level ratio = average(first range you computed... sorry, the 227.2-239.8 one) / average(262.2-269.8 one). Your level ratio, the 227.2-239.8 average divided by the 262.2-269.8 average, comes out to 0.82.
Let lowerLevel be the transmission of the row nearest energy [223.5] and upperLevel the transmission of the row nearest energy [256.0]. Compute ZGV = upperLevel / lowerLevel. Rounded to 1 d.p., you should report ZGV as 1.2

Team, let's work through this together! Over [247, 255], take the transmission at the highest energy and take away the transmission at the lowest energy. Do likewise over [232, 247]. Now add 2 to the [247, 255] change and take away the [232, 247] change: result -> -99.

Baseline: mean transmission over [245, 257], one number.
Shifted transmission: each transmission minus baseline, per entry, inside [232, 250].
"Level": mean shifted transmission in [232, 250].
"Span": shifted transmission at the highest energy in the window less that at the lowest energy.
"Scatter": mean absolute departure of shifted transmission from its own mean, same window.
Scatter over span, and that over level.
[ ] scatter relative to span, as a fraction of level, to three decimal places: -0.009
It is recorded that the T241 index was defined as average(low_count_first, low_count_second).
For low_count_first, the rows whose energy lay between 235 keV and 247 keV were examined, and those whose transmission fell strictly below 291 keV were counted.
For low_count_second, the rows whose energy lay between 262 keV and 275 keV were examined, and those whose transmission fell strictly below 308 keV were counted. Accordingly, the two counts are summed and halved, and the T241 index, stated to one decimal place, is 2.0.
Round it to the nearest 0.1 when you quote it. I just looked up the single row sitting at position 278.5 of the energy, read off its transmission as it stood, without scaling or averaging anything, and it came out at 317.6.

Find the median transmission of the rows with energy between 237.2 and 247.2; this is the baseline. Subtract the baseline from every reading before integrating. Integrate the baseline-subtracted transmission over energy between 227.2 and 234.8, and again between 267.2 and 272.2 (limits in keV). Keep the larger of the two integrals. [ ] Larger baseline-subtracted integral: 57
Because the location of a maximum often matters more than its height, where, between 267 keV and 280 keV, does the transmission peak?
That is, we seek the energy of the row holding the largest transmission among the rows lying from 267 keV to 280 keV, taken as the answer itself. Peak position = 268.5 keV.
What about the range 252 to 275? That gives 256.0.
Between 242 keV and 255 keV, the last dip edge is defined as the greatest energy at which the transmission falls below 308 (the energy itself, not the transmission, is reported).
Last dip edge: 243.5 keV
